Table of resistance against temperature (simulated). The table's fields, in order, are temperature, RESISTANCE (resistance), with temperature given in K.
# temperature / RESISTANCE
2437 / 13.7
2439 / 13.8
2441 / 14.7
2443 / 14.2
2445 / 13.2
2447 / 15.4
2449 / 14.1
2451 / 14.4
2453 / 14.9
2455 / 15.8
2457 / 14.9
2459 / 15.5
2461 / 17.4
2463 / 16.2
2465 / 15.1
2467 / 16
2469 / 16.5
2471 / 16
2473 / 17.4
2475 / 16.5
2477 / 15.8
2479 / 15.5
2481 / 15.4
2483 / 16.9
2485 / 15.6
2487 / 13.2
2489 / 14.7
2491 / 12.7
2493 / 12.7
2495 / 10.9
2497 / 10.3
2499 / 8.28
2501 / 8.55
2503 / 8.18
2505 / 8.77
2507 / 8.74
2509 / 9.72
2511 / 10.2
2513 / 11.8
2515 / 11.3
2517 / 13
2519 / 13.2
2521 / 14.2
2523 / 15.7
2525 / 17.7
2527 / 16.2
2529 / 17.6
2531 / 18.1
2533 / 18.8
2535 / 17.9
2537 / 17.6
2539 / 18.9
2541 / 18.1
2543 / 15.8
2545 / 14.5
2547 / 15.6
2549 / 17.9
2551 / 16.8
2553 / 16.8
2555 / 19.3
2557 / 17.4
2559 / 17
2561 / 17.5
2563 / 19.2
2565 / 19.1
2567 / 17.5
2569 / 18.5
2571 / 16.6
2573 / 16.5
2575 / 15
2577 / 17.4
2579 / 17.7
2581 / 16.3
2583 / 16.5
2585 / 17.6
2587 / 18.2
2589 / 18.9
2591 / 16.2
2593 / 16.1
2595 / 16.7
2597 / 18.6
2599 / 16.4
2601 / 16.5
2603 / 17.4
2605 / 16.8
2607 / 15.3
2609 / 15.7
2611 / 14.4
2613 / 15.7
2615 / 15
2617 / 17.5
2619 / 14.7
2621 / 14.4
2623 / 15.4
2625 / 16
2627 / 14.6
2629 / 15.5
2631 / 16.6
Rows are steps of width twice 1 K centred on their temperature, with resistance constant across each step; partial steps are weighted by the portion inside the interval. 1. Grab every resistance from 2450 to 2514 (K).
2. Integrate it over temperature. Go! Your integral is 869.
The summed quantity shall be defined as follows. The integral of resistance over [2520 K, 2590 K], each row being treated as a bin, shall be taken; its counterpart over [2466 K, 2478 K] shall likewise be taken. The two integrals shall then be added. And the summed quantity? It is 1405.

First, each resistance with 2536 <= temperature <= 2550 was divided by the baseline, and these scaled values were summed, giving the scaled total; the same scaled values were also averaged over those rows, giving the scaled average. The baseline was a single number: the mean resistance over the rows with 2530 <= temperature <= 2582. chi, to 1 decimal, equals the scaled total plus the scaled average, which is 7.8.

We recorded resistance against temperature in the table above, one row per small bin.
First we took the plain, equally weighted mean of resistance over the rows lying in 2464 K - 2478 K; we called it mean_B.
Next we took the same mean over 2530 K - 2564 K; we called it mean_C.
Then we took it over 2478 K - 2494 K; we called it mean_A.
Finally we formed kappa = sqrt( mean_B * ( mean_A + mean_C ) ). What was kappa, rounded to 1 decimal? 22.8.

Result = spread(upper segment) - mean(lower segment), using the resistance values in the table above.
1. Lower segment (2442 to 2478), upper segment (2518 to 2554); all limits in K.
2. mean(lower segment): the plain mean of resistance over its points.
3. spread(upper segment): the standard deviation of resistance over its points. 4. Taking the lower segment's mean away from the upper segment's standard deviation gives -13.9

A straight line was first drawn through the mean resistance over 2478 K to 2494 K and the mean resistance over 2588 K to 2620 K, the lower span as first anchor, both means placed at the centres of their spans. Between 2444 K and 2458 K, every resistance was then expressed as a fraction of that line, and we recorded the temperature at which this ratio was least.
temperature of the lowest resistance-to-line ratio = 2445 K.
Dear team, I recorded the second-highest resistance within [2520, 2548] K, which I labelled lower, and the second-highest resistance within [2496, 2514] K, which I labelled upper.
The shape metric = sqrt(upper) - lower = -15.6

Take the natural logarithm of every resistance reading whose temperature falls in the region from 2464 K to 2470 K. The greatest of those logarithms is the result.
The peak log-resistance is 2.80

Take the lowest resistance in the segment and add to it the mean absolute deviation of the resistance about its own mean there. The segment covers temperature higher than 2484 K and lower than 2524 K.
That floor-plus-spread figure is 10.3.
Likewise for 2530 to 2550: 15.7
